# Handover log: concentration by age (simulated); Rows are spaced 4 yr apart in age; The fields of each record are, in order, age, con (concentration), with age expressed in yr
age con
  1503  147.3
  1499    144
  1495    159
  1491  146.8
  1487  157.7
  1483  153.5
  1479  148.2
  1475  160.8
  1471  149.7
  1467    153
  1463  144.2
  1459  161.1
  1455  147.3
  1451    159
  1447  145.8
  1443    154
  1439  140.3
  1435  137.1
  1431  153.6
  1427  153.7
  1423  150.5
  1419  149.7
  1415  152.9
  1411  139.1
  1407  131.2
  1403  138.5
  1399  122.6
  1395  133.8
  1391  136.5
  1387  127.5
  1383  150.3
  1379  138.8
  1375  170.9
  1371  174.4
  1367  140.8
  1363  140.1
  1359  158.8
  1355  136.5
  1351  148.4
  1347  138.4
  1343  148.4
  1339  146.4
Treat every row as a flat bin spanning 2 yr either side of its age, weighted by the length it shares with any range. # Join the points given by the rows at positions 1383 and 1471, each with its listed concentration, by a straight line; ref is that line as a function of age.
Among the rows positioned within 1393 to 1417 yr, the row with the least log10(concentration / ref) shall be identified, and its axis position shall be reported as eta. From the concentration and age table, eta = 1399 yr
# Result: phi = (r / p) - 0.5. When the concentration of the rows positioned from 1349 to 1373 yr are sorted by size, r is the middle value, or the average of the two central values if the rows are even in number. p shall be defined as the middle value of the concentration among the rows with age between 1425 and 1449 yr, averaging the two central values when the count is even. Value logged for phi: 0.47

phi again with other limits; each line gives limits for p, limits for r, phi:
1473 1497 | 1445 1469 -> 0.46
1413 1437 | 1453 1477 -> 0.50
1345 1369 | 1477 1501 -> 0.57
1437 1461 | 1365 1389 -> 0.47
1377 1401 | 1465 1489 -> 0.63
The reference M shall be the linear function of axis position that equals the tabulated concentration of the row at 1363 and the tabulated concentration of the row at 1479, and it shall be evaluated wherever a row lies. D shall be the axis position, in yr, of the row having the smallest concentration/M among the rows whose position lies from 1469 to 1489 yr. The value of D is 1479 yr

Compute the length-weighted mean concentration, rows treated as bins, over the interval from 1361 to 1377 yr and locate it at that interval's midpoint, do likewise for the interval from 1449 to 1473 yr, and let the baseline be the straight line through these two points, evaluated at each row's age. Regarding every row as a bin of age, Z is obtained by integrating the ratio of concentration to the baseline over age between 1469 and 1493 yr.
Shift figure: 24.2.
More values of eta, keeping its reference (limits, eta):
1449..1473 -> 1463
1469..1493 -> 1491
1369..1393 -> 1387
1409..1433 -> 1411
